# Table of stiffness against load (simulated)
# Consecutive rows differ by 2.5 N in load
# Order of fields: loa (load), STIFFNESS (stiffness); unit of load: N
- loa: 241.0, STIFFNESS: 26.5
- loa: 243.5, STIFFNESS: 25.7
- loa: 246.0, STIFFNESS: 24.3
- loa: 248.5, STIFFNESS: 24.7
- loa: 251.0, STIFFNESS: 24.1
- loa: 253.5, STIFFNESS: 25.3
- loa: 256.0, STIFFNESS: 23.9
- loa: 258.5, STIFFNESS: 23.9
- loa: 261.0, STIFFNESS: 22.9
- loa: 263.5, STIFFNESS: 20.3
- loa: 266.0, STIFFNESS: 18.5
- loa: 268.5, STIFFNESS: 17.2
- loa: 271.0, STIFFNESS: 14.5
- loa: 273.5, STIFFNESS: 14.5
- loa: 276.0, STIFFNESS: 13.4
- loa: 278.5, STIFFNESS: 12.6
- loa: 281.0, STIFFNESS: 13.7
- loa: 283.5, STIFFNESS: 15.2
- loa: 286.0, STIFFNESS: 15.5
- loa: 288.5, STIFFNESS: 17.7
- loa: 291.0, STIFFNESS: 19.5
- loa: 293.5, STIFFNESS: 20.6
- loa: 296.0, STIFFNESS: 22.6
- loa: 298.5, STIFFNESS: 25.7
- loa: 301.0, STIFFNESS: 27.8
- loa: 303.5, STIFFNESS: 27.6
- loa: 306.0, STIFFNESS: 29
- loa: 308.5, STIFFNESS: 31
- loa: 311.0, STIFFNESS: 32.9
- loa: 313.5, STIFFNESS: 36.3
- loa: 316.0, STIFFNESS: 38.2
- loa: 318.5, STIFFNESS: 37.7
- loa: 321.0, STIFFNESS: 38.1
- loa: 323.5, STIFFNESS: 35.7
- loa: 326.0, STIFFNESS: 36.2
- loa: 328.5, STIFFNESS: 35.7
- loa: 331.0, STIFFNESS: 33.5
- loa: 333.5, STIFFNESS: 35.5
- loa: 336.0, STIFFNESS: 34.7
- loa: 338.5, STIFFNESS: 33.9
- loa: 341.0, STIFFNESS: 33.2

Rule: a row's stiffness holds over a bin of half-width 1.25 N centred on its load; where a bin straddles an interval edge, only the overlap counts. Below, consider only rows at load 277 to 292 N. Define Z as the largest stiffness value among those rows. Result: 19.5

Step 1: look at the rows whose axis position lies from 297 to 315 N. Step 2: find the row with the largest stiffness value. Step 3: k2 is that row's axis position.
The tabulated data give 313.5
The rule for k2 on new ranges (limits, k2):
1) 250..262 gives 253.5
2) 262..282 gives 263.5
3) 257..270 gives 258.5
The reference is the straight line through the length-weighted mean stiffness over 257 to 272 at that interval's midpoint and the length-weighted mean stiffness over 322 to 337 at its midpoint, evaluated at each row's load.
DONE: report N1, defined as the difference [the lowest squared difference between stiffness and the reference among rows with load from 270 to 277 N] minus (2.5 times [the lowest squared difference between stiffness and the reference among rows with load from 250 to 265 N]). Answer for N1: 44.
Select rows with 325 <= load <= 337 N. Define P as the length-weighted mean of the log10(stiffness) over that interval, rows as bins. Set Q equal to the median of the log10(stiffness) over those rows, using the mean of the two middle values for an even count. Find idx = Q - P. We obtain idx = 0.005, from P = 1.55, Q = 1.55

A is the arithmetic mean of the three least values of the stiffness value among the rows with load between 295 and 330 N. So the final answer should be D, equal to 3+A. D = 28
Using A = 25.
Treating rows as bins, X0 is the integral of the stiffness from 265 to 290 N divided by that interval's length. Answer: 15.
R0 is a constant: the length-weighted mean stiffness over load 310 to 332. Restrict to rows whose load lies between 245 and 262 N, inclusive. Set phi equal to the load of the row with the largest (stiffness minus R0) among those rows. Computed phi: 253.5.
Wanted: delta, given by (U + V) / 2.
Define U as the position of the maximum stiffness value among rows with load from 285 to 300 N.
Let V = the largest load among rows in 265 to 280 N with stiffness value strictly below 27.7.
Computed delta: 288.5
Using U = 298.5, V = 278.5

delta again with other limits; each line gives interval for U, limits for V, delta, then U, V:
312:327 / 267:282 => 298.5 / 316.0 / 281.0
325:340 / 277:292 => 308.5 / 326.0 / 291.0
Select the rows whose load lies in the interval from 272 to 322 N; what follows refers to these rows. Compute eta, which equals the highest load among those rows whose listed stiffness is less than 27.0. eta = 298.5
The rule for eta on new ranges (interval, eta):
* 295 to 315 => 298.5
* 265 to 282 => 281.0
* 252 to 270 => 268.5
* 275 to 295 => 293.5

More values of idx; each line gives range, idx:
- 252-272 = 0.019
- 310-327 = -0.002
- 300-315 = -0.011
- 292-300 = -0.006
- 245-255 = -0.002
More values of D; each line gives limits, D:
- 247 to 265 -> 25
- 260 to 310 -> 16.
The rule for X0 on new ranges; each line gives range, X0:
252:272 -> 21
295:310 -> 27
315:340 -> 36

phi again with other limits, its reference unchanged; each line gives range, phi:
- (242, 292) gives 243.5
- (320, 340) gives 321.0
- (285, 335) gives 316.0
